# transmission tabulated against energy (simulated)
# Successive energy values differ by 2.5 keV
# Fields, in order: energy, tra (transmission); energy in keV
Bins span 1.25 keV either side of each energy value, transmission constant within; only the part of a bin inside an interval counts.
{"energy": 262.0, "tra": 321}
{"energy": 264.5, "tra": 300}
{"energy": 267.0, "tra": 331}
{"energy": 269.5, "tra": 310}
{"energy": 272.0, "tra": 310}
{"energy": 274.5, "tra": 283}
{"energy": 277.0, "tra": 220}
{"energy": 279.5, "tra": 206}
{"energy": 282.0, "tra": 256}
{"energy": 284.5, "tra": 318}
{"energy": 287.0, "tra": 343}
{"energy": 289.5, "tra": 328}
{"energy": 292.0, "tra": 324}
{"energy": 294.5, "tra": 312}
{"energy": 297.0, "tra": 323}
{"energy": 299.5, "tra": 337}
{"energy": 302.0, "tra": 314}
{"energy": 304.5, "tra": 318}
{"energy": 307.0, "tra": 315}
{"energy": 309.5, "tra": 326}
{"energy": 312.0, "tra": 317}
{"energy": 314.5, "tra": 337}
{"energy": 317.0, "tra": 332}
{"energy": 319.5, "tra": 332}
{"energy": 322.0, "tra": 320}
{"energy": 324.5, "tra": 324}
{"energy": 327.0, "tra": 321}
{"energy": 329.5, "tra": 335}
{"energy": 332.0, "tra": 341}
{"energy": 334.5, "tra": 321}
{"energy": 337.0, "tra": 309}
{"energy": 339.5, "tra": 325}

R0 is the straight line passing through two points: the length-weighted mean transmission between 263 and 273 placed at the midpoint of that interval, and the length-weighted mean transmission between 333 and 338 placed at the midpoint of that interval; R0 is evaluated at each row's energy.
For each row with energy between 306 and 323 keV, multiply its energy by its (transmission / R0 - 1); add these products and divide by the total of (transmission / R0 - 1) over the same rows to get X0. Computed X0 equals 315.9 keV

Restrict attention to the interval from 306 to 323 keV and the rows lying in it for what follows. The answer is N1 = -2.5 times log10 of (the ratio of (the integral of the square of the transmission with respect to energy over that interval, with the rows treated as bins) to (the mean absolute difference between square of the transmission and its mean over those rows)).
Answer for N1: -6.5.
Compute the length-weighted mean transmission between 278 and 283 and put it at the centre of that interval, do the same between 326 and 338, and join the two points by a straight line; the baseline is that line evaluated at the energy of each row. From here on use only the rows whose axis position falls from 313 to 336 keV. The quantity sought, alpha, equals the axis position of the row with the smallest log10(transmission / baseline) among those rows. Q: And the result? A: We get 334.5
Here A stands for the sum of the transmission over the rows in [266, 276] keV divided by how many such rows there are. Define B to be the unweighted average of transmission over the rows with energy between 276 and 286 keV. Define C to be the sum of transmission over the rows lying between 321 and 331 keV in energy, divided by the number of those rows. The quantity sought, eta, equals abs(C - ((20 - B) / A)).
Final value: 326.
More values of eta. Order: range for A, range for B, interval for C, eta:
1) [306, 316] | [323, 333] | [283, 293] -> 329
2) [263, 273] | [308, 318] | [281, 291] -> 312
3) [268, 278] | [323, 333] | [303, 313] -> 320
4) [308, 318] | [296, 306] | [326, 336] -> 330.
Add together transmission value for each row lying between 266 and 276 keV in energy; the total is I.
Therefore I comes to 1234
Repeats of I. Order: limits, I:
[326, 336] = 1318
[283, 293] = 1313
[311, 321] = 1318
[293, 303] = 1286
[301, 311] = 1273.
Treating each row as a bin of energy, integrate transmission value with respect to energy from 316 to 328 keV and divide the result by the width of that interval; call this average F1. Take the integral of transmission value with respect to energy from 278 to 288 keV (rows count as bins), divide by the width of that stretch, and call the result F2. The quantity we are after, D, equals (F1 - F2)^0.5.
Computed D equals 6.9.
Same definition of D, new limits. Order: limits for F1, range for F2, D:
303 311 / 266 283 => 6.8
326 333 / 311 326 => 2.3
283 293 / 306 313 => 2.6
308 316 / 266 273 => 3.1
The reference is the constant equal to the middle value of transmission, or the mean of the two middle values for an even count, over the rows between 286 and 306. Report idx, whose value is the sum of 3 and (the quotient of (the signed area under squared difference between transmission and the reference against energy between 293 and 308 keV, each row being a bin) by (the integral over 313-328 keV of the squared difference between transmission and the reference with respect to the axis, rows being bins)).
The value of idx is 4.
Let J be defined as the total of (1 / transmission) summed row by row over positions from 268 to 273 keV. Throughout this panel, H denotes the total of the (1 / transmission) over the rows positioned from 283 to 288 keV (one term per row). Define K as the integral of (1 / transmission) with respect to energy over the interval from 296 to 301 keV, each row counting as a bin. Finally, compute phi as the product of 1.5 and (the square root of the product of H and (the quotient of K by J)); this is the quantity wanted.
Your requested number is 0.179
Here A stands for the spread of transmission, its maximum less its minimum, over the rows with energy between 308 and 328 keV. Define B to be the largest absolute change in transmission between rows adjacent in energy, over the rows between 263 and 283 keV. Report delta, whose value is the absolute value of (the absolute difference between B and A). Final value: 43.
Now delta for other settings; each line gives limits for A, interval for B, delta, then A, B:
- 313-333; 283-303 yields 4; 21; 25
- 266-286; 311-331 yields 105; 125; 20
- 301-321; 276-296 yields 39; 23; 62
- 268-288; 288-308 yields 114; 137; 23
